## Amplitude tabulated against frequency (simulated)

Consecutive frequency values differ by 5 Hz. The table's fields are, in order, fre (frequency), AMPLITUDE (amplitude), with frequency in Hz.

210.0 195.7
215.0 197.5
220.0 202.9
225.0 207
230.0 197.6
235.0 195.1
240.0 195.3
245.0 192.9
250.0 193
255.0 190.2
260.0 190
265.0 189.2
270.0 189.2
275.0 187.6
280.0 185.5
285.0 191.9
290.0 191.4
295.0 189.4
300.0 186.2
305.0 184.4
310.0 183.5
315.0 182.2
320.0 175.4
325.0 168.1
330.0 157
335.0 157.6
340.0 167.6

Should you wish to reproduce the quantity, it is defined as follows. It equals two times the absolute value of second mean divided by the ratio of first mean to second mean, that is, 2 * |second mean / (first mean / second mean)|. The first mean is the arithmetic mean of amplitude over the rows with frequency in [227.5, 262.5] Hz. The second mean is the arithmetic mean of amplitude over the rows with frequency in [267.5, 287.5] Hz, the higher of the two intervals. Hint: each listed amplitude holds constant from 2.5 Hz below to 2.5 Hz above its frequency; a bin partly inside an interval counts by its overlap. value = 368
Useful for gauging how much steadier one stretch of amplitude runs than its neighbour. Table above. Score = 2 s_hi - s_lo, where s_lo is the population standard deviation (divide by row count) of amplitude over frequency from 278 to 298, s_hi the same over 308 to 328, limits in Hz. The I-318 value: 10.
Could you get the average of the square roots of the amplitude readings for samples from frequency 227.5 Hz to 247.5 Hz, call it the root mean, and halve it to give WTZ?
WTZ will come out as 6.99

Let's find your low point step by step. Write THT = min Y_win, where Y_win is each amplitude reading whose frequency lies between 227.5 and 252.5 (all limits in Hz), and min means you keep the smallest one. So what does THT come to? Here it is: 192.9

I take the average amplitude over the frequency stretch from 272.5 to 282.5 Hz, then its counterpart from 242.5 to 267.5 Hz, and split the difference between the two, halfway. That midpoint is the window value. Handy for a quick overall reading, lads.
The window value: 189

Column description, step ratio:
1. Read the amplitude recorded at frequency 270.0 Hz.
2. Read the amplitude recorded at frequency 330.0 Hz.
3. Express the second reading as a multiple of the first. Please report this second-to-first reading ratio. 0.83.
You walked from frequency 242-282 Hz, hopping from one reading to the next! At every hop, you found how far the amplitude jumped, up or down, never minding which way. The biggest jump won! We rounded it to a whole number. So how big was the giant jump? 3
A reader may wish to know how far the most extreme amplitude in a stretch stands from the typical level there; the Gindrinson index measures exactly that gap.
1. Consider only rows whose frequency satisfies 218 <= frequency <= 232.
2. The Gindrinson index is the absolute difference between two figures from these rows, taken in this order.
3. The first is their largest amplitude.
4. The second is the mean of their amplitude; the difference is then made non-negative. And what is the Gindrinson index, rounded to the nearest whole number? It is 4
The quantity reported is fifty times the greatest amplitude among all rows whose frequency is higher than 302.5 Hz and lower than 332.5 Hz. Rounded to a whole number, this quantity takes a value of 9220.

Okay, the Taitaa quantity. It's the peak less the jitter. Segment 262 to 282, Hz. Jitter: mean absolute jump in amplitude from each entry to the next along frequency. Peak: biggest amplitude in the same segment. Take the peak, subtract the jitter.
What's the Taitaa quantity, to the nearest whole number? 188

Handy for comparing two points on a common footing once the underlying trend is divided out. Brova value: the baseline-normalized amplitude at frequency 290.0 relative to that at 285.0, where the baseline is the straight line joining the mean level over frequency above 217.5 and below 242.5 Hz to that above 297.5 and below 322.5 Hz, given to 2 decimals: 1.00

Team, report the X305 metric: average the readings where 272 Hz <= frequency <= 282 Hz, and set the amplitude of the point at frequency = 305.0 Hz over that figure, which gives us 0.99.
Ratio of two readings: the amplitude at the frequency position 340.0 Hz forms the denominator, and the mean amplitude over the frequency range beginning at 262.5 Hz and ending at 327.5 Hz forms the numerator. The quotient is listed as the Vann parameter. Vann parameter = 1.10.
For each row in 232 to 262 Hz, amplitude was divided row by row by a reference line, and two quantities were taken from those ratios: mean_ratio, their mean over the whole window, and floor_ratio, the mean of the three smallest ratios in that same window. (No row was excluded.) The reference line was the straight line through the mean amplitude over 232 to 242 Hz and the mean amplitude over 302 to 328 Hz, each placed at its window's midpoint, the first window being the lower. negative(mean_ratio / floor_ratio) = -1.003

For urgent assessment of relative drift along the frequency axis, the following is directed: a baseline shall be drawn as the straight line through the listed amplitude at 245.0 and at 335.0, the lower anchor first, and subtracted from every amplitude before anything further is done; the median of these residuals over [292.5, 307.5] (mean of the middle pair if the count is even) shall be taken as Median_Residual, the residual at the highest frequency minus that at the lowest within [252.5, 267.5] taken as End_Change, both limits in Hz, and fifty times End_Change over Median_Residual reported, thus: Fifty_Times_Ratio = 10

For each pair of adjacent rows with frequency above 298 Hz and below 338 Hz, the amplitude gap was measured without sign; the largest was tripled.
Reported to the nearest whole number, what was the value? 33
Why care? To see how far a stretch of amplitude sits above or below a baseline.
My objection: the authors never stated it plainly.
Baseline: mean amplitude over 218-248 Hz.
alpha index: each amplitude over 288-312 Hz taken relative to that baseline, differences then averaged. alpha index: -11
